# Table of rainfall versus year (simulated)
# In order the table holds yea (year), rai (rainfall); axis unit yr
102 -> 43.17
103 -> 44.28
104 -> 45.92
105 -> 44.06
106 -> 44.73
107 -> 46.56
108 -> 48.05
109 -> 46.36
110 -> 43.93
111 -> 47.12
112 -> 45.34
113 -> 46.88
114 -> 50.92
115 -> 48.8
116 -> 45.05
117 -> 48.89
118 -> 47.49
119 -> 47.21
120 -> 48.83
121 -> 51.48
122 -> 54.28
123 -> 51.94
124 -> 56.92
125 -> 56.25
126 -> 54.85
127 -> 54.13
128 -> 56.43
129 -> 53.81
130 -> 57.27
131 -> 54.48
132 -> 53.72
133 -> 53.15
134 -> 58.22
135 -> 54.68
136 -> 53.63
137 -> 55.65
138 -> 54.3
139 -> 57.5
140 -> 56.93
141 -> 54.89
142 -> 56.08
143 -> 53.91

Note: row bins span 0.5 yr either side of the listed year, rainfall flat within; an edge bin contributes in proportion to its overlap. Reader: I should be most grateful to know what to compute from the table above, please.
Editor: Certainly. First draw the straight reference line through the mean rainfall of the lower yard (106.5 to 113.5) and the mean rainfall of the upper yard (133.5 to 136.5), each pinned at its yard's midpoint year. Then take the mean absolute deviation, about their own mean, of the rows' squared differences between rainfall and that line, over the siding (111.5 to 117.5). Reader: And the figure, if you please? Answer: 4.5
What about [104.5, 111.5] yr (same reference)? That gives 2.2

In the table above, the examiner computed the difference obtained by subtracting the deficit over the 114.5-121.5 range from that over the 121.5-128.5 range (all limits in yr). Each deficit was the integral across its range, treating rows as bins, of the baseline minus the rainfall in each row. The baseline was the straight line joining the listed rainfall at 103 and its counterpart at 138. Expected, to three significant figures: -33.0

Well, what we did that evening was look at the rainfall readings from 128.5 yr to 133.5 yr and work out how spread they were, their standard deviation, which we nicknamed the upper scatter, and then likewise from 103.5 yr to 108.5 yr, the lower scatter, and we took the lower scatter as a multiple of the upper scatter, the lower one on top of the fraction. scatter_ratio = 0.96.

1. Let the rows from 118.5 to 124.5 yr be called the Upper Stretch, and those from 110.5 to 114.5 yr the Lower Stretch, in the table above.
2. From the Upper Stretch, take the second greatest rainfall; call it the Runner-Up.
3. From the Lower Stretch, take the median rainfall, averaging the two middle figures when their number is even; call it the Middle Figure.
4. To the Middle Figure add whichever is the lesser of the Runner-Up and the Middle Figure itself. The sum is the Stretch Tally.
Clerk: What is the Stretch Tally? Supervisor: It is 94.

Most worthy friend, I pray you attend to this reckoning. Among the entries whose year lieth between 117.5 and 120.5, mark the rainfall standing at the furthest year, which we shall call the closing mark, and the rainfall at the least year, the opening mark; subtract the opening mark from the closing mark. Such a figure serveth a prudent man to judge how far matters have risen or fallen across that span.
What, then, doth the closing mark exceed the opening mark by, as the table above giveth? 1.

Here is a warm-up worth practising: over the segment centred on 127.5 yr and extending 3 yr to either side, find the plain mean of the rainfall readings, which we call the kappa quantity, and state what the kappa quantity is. 55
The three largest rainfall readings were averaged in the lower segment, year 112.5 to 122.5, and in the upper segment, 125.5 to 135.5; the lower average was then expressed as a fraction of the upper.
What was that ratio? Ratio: 0.91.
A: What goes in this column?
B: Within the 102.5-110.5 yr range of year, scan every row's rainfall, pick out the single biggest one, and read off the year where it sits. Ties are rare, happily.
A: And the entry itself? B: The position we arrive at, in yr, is 108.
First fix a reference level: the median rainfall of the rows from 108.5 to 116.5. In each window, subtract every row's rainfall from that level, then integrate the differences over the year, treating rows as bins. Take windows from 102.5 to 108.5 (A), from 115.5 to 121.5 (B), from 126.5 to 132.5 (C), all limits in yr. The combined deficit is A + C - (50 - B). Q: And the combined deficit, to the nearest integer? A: -103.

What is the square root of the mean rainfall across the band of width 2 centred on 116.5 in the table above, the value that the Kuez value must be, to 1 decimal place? 6.9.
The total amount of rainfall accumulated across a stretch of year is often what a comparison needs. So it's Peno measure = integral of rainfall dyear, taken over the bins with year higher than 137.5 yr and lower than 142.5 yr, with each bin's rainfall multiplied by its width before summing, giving 280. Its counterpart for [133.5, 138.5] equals 276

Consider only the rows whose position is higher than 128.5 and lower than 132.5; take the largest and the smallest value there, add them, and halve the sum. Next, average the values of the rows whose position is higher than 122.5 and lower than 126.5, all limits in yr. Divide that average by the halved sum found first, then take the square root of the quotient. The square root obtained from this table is 0.995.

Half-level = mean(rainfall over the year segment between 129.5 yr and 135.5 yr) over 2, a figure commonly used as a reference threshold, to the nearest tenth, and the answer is 27.6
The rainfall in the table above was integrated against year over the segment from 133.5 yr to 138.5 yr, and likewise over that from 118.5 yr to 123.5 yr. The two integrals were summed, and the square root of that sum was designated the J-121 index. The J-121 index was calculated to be 23.0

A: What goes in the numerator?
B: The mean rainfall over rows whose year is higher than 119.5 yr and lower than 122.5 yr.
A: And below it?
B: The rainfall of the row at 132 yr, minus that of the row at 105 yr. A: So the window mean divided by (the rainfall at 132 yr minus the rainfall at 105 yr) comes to 5.3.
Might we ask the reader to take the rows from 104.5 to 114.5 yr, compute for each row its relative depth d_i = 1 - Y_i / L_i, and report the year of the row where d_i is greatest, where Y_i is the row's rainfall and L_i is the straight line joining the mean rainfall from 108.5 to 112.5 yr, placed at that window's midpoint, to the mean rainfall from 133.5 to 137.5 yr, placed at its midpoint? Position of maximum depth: 110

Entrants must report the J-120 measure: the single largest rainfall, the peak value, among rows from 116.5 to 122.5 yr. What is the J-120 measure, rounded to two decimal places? 54.28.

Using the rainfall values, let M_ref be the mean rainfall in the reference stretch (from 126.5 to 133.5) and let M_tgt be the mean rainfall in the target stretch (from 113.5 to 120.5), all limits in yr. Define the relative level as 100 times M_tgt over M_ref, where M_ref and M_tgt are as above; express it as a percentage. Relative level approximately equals 88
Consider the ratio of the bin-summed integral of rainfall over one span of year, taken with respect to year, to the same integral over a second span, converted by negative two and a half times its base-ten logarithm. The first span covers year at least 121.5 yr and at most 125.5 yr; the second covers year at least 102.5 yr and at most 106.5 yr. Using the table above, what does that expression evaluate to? -0.22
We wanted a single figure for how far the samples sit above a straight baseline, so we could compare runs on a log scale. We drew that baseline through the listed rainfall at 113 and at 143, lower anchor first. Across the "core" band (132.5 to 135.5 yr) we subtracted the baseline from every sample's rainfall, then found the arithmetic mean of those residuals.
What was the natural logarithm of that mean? 1.3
